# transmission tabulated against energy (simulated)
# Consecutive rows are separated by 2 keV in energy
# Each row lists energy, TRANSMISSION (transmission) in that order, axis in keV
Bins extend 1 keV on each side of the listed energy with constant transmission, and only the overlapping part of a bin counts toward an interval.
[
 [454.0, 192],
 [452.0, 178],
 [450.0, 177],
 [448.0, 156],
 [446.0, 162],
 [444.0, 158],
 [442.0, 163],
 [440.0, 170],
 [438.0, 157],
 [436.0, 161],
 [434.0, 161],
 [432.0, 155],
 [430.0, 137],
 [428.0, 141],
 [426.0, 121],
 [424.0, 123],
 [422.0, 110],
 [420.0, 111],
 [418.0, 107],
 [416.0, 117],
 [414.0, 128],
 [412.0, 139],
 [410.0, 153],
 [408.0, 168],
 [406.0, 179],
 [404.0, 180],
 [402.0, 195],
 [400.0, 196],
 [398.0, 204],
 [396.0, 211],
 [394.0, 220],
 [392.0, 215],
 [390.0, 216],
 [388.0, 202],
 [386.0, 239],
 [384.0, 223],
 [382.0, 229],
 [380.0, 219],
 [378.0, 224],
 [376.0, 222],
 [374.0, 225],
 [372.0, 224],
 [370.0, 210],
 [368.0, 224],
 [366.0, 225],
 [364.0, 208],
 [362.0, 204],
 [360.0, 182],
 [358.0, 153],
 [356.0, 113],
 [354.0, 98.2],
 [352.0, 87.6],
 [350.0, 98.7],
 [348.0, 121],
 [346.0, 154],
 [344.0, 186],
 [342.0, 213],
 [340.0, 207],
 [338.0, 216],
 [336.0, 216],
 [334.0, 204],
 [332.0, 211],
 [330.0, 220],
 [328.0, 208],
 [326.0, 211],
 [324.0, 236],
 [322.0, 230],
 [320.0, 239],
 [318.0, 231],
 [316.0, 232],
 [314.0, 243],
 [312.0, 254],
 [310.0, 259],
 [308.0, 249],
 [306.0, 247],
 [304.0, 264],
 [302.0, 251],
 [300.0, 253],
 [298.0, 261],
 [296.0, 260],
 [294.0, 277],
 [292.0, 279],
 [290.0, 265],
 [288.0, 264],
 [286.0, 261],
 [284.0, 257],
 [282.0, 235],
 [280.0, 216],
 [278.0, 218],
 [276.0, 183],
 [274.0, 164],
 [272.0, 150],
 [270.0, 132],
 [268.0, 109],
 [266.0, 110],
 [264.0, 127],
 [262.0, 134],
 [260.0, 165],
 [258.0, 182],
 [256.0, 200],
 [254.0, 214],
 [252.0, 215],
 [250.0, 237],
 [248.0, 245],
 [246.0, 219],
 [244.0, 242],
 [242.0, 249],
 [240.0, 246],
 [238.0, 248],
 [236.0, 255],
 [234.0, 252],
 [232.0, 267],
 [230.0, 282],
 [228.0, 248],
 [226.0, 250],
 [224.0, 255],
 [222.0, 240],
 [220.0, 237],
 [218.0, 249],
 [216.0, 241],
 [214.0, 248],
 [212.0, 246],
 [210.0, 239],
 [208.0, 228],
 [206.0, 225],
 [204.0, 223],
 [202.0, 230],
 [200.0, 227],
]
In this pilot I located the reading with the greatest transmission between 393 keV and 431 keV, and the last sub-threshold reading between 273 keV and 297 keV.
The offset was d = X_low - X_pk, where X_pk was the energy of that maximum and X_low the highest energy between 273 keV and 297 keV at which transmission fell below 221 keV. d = -114 keV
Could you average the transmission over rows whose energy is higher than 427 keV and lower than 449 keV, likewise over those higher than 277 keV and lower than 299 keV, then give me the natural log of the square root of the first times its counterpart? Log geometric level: 5.29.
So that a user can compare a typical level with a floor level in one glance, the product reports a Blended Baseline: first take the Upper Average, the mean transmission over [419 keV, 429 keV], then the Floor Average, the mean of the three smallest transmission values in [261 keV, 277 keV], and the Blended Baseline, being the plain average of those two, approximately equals 118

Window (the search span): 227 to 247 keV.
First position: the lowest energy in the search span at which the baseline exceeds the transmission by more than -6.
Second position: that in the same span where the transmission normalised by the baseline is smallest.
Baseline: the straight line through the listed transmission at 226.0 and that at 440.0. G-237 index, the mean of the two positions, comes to 237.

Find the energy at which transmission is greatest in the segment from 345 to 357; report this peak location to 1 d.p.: 346.0 keV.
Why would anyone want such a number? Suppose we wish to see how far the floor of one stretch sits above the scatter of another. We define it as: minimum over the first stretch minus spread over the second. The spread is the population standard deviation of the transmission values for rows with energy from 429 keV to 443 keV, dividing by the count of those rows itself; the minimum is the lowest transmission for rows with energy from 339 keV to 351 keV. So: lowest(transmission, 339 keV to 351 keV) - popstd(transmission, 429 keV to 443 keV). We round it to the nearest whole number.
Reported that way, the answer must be 89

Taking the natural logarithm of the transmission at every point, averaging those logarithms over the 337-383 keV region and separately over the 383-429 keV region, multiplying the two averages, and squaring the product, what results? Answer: 696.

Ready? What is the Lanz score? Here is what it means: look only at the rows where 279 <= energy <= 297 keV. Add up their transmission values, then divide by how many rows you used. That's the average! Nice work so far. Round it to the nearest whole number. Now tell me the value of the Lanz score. 257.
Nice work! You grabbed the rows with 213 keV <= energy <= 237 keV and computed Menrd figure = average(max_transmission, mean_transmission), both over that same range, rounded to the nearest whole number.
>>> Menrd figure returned 267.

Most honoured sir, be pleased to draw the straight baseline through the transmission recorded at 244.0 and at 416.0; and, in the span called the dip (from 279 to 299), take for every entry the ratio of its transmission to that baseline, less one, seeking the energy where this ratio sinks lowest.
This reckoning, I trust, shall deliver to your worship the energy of 280.0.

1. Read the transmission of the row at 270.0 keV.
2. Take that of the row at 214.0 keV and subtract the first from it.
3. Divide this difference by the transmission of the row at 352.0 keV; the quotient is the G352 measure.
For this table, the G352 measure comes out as 1.3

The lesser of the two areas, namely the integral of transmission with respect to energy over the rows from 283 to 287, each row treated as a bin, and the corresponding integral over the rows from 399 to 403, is 782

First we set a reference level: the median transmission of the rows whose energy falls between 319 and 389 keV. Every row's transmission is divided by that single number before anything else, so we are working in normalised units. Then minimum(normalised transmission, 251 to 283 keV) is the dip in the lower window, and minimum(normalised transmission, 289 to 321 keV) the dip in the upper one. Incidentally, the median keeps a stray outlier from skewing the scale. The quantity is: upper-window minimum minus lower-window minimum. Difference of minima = 0.58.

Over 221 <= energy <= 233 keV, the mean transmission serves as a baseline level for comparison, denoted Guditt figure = 257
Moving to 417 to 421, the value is 109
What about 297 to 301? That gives 257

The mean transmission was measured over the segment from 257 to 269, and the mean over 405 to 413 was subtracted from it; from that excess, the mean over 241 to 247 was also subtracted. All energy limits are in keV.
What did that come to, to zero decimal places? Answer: -259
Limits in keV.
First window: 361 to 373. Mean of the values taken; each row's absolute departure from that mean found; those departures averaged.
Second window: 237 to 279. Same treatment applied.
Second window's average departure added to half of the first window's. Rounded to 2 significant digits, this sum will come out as 46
